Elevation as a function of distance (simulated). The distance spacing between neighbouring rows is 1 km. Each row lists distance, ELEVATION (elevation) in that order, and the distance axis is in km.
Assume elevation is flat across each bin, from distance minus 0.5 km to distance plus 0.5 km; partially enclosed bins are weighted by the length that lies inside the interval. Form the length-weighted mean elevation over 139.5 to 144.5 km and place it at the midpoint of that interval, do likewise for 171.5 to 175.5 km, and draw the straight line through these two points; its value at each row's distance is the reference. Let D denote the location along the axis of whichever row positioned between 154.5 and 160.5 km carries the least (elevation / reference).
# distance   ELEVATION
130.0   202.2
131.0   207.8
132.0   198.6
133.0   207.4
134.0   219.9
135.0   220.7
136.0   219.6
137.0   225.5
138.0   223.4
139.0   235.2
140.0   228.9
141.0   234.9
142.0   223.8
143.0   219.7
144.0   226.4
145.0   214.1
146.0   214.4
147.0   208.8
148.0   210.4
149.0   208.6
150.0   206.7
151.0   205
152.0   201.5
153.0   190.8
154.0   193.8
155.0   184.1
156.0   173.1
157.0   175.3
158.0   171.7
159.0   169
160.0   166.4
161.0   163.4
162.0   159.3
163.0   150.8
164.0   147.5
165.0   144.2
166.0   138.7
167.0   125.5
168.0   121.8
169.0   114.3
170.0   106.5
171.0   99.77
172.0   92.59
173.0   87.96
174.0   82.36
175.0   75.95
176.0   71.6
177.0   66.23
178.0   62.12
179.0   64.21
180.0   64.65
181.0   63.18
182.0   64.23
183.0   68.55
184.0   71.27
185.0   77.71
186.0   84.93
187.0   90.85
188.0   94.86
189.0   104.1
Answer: 156.0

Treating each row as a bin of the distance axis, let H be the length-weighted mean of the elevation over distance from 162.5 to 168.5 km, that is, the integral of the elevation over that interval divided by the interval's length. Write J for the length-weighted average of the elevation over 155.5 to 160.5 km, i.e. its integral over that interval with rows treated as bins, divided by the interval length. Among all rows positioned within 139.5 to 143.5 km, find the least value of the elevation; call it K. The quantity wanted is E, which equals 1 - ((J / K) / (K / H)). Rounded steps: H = 138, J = 171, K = 219.7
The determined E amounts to 0.51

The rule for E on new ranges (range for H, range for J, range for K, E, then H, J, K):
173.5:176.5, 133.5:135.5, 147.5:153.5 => 0.54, 77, 220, 190.8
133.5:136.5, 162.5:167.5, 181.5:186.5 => -6.54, 220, 141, 64.23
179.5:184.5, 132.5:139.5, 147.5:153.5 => 0.60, 66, 222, 190.8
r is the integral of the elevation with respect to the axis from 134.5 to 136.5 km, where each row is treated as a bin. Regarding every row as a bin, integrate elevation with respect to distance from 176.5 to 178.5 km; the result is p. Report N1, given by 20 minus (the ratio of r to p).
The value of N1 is 16.6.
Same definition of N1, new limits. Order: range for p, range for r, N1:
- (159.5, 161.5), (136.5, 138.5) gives 18.6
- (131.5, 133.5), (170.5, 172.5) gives 19.5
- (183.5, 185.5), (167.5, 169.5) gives 18.4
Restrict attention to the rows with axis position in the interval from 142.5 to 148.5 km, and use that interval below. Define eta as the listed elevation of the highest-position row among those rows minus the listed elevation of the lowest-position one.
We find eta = -9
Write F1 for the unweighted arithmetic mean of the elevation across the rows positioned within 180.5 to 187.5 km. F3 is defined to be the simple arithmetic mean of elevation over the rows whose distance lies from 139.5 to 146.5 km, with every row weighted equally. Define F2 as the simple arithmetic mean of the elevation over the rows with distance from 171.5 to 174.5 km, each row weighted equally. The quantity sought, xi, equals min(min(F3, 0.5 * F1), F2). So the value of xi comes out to 37.2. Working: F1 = 74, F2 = 88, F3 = 223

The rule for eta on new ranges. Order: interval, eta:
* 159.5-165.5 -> -22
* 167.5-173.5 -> -34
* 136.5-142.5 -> -2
